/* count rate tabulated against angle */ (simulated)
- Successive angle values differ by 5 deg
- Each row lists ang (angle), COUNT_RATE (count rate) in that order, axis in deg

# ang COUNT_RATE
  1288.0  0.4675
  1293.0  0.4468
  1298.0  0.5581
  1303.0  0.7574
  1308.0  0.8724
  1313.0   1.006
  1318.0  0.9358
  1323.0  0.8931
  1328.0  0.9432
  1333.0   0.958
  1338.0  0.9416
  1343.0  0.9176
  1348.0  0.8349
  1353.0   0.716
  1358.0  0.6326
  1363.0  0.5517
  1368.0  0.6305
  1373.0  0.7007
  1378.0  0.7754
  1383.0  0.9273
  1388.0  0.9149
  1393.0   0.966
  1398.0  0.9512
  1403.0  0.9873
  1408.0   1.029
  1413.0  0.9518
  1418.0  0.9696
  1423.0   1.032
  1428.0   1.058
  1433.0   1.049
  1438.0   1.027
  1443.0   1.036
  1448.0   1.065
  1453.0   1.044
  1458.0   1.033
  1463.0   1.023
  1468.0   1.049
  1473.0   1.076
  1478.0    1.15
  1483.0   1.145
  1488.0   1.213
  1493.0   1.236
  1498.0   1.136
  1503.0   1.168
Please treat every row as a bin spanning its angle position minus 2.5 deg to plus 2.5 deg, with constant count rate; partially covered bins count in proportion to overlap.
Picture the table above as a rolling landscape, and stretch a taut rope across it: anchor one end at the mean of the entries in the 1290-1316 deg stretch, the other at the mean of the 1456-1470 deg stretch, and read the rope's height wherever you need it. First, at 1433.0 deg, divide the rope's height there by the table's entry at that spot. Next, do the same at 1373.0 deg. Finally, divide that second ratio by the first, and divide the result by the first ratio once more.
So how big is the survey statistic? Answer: 1.4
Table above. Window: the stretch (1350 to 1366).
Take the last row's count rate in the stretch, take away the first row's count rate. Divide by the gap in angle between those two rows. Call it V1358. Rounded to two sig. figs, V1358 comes -0.016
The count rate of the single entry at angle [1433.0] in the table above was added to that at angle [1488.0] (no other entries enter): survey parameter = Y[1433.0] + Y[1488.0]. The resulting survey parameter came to 2.26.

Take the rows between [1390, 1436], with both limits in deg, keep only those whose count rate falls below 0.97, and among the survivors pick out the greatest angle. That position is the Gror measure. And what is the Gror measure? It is 1418.0 deg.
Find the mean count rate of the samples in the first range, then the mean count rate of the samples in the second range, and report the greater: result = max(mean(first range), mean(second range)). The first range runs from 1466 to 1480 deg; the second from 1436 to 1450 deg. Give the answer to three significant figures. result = 1.09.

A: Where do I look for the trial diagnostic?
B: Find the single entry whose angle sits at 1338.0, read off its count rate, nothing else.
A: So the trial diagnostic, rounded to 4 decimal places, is 0.9416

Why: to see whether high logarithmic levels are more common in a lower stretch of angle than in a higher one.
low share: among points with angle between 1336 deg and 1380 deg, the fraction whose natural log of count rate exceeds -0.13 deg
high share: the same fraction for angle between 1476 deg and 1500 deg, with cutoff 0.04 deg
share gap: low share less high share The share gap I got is -0.78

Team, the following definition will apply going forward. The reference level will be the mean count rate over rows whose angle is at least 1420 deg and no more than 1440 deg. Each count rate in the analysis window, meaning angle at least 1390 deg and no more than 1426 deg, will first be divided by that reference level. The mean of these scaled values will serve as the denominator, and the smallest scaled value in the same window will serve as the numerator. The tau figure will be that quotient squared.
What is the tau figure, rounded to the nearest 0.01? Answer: 0.93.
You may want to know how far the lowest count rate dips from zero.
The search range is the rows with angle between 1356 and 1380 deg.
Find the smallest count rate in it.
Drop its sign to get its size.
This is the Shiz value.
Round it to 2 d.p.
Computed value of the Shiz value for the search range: 0.55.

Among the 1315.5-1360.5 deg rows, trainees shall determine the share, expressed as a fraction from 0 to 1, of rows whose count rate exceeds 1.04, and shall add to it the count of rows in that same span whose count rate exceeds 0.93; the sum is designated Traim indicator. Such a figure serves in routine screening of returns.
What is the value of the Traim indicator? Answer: 4.0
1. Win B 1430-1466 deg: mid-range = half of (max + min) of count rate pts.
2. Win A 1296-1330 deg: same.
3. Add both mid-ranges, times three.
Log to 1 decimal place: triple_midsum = 5.5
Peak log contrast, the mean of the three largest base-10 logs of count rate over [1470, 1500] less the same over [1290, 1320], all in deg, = 0.107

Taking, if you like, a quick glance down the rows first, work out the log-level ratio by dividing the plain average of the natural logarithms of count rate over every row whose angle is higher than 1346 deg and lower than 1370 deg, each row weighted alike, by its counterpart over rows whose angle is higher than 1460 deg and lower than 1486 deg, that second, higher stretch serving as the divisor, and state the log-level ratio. -4.8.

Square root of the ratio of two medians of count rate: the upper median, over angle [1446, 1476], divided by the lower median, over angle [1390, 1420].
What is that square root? 1.04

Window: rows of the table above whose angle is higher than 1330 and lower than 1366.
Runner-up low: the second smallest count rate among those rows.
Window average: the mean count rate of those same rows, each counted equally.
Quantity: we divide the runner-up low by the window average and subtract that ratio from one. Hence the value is 0.20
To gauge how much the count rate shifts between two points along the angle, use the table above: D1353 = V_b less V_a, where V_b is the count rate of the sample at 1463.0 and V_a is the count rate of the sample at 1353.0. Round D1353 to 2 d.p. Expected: 0.31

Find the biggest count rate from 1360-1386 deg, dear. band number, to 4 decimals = 0.9273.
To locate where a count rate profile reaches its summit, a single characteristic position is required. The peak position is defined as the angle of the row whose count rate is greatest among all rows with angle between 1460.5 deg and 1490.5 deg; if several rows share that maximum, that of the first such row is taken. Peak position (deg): 1488.0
